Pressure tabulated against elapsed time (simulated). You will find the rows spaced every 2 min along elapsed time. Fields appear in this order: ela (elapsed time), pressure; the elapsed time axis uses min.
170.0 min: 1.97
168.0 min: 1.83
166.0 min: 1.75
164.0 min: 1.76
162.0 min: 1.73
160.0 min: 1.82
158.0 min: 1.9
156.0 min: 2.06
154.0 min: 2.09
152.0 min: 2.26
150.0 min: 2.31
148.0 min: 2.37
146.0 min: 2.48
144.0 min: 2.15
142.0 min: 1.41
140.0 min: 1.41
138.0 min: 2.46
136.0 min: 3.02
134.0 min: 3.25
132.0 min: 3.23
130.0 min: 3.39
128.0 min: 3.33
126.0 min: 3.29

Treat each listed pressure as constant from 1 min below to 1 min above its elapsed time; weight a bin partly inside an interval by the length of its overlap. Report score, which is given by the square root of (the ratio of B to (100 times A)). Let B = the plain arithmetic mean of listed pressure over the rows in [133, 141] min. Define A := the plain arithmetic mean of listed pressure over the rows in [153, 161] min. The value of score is 0.114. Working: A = 1.97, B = 2.5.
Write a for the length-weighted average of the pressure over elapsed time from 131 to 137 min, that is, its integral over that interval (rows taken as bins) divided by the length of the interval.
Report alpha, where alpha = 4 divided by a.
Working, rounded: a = 3.2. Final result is 1.3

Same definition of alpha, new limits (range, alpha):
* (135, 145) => 1.9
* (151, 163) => 2.0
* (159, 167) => 2.3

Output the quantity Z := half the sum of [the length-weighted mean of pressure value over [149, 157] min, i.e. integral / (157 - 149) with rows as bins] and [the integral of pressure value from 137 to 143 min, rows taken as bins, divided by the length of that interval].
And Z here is 2.0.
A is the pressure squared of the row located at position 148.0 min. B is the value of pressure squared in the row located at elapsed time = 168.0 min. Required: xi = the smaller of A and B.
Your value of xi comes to 3.3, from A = 5.6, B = 3.3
